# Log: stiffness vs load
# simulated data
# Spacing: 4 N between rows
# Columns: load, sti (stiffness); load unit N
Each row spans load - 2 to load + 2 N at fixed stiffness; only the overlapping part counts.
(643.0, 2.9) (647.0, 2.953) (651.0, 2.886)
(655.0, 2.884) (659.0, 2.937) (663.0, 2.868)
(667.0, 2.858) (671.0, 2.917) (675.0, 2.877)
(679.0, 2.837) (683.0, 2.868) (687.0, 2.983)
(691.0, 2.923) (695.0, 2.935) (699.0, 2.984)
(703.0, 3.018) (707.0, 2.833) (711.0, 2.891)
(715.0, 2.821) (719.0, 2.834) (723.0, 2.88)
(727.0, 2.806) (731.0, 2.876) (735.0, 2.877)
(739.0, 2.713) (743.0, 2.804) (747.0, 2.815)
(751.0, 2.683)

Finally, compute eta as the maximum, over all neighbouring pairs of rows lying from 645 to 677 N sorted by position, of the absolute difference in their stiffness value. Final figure 0.07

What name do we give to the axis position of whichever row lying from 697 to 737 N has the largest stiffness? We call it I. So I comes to 703.0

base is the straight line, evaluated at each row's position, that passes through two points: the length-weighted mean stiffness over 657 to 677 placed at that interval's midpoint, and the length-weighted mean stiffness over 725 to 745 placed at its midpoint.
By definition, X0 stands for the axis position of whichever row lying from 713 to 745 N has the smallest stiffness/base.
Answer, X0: 739.0 N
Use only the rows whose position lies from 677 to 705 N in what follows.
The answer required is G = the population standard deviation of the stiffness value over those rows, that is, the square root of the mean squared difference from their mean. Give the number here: 0.061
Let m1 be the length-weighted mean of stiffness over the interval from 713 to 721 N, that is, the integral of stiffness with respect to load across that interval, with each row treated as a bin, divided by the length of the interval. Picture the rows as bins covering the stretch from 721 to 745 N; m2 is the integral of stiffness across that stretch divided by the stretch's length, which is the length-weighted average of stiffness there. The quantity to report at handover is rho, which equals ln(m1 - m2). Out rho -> -6.5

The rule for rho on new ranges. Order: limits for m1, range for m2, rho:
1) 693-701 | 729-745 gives -2.0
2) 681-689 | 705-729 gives -2.5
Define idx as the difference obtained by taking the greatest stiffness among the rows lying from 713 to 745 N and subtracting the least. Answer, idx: 0.167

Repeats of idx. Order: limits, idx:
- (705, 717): 0.070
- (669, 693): 0.146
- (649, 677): 0.079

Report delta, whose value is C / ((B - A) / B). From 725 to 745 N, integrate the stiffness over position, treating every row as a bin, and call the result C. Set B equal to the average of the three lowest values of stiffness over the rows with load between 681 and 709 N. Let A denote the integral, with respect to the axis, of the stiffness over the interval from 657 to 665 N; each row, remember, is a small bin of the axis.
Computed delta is -8.0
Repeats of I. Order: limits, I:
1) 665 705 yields 703.0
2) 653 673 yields 659.0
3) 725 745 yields 735.0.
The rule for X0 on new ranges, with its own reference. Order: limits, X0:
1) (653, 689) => 679.0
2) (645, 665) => 663.0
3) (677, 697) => 679.0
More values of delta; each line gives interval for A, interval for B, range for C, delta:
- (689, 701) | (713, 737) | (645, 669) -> -6.0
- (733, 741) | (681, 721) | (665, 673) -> -3.3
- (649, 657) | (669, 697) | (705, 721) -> -6.4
